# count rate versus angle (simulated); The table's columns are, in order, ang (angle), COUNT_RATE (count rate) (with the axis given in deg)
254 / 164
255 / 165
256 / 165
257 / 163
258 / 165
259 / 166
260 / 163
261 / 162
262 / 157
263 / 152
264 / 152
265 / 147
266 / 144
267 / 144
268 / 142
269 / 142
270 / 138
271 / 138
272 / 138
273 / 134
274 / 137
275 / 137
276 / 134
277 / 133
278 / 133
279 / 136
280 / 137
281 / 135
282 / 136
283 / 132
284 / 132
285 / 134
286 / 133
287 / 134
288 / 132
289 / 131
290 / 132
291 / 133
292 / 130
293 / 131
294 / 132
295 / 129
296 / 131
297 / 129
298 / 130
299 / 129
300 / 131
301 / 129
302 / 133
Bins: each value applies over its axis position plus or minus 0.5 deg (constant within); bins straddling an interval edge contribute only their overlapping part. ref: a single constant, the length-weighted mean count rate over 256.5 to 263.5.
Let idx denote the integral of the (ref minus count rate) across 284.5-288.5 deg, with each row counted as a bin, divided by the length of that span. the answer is 27.9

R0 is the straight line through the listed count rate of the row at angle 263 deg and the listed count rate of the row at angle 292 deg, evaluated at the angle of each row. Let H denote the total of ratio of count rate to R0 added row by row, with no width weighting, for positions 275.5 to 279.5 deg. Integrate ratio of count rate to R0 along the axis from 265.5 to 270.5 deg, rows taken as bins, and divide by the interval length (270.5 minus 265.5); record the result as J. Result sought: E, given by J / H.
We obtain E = 0.25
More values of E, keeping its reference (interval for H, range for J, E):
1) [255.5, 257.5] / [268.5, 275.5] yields 0.45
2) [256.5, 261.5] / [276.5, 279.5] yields 0.18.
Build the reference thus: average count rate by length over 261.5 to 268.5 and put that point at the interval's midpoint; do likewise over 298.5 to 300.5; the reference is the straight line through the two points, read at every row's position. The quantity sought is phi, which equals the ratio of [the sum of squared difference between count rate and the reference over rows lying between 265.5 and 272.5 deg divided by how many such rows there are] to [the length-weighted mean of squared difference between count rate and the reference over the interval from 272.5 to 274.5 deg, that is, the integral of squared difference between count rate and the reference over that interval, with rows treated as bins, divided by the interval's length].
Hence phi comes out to 0.4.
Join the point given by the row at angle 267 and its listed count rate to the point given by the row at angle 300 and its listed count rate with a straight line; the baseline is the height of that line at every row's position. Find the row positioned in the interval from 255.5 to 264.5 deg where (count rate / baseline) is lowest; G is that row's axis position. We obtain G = 263 deg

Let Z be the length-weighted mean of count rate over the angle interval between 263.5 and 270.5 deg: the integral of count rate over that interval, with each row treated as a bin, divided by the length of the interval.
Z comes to 144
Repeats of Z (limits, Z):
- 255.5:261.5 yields 164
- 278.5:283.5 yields 135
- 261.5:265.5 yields 152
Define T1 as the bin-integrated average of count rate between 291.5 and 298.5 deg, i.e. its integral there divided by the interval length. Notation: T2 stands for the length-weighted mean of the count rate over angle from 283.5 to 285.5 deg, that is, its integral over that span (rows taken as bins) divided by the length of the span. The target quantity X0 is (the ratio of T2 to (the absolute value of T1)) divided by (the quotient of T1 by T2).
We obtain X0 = 1.04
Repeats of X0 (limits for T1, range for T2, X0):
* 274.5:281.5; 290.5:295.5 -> 0.94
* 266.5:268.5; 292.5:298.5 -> 0.83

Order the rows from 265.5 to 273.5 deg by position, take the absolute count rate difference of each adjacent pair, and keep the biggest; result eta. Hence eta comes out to 4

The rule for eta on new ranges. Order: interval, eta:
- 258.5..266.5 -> 5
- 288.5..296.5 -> 3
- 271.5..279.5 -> 4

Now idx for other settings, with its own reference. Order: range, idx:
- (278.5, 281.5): 25.1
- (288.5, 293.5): 29.7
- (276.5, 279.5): 27.1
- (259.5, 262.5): 0.5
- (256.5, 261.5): -2.7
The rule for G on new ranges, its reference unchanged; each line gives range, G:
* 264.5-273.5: 273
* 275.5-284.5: 277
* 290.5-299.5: 292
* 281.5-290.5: 283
